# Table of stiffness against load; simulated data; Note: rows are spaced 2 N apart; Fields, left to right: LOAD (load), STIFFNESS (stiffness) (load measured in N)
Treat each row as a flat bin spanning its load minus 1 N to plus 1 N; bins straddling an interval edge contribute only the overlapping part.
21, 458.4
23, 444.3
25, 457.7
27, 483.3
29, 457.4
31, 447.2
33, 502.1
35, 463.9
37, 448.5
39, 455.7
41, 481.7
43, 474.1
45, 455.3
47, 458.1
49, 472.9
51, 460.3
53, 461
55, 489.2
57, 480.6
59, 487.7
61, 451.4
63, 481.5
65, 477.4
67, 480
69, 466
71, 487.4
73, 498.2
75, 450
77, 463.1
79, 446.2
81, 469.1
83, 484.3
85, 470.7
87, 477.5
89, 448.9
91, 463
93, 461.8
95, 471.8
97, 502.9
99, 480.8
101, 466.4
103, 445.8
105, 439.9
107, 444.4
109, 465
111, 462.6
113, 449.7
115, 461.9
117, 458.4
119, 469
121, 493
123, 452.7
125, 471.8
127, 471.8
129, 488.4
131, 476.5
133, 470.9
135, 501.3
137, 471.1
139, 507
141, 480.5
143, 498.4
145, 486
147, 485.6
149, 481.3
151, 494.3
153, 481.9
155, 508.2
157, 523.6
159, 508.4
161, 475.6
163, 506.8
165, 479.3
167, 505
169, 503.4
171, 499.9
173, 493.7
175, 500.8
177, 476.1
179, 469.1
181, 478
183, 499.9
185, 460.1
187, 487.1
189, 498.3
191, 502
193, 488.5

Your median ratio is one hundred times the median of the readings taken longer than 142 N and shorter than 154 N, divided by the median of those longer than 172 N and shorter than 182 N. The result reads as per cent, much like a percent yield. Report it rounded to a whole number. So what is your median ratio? 102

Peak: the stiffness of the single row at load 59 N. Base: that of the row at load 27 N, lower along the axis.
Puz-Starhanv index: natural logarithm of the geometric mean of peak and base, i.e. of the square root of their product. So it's 6.19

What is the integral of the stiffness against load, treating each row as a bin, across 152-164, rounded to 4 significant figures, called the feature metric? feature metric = 6009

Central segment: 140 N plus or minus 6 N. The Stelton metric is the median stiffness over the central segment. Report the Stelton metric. 492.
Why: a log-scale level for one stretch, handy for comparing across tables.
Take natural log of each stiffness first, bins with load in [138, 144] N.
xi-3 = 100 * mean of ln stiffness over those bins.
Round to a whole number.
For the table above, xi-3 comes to 620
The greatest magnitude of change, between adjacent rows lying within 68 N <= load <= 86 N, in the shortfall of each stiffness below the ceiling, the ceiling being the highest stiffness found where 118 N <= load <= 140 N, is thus 48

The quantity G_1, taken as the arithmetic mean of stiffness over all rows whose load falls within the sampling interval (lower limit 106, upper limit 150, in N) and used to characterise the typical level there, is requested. 475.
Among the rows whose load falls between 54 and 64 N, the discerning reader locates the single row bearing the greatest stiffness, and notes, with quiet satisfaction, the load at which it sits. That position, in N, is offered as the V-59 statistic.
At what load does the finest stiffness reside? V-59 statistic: 55 N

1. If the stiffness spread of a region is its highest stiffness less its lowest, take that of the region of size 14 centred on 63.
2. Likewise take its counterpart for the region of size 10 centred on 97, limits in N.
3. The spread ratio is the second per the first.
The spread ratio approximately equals 1.1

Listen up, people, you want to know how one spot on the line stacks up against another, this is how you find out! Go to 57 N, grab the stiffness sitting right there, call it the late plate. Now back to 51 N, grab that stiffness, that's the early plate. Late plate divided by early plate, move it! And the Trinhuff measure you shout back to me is 1.04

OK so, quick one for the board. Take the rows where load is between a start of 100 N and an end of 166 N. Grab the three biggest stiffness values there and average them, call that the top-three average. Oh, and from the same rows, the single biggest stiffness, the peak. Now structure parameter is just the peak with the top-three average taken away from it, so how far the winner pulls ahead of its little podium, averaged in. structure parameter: 10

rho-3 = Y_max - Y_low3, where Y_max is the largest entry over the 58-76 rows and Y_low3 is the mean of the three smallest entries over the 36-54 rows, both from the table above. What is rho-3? 45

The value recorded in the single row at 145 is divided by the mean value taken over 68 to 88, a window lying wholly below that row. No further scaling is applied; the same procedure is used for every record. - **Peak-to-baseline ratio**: 1.03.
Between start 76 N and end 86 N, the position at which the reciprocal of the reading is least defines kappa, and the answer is 83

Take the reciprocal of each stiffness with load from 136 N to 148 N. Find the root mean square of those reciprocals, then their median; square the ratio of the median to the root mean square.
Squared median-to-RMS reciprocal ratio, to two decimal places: 1.01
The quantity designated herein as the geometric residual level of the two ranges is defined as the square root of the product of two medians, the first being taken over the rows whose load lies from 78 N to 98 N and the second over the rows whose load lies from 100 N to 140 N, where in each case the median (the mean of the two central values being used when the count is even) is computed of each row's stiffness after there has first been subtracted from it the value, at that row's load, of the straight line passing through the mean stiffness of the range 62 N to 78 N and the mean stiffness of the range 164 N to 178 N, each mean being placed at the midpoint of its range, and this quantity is 11.7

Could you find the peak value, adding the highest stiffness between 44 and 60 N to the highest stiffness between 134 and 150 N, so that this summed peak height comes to 996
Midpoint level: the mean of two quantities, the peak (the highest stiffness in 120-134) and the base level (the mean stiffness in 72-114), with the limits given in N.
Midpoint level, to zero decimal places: 479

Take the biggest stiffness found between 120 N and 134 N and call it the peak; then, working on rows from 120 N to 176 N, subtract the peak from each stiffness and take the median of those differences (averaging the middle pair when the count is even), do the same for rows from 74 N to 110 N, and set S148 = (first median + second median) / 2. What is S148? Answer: -16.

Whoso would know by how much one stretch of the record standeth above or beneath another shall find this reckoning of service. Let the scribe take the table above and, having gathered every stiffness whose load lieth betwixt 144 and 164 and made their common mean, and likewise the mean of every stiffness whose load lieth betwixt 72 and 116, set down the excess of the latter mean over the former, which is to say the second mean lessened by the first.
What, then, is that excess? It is -30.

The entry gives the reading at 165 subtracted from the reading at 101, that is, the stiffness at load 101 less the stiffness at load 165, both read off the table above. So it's -13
